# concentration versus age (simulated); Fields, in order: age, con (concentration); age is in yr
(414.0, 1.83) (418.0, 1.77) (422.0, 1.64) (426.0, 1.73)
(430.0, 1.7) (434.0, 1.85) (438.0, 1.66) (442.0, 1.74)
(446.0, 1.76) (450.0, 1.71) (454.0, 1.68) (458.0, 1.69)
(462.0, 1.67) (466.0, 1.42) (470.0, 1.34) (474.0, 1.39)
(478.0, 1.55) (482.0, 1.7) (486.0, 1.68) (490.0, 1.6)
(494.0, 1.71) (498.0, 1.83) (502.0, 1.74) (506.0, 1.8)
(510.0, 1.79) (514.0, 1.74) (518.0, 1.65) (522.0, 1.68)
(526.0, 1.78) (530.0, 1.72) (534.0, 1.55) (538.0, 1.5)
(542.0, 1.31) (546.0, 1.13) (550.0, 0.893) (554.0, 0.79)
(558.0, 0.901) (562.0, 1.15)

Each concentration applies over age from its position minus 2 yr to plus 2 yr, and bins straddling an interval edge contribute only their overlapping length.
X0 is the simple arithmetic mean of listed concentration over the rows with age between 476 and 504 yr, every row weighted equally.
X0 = 1.69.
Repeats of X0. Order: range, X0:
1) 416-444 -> 1.73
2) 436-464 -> 1.70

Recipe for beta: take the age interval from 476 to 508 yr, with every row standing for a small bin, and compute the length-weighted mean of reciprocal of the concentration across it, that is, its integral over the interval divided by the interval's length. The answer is 0.589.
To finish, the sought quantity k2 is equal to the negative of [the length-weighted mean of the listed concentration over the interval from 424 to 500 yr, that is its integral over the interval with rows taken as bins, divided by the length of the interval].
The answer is -1.65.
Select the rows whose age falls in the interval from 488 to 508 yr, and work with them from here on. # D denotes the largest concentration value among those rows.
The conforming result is 1.83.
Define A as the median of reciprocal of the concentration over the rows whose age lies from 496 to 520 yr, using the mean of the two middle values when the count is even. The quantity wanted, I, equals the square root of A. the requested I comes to 0.753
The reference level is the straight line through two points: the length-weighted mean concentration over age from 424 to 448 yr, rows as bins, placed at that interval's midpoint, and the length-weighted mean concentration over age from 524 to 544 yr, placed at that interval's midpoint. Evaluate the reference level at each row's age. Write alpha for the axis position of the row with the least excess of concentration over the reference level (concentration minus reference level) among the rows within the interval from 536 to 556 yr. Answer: 554.0 yr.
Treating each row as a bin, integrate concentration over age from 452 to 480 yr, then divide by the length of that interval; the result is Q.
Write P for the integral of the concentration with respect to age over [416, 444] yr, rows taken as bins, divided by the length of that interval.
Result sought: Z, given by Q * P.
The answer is 2.65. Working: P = 1.73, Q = 1.53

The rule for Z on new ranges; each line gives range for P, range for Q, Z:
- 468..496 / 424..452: 2.72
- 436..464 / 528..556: 2.16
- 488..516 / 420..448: 3.01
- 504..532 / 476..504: 2.93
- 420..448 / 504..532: 3.00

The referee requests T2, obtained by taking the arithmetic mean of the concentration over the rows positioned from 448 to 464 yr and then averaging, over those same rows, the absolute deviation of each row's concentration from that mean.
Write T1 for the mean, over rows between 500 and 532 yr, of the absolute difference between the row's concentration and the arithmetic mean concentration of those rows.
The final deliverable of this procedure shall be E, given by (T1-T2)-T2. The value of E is 0.02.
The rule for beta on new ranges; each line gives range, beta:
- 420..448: 0.580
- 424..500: 0.609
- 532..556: 0.891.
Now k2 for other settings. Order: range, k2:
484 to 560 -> -1.52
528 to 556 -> -1.27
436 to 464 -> -1.70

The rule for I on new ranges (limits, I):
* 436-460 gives 0.767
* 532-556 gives 0.908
